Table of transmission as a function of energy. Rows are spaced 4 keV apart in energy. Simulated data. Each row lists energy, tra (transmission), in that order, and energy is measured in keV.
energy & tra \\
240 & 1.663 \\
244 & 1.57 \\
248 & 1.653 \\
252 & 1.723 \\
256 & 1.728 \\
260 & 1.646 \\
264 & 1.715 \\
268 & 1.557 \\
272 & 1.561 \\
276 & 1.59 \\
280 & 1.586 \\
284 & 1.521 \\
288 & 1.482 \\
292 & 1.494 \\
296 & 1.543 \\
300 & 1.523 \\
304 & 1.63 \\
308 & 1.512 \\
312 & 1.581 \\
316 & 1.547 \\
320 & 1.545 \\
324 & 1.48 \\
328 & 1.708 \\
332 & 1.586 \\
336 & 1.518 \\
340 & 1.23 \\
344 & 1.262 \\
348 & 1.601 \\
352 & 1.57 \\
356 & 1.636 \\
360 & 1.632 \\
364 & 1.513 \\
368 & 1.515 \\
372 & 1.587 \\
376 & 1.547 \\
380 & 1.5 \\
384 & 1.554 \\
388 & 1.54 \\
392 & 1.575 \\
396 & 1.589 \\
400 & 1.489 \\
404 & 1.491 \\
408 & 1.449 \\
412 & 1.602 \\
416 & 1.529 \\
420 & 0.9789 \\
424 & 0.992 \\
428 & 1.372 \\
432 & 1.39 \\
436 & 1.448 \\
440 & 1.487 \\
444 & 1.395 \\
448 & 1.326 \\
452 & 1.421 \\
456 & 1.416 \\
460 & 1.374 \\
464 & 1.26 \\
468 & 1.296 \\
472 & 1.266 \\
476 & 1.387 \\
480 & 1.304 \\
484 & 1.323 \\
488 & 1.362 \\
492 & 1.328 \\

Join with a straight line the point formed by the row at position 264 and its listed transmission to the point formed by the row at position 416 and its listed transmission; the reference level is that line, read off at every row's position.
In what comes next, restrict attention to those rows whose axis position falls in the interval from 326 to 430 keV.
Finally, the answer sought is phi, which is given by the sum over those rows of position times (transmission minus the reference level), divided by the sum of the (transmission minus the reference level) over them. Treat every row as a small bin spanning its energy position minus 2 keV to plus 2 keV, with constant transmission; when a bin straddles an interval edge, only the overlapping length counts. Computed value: 388.4 keV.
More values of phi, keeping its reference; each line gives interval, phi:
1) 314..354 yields 335.9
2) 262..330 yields 293.1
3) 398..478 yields 438.7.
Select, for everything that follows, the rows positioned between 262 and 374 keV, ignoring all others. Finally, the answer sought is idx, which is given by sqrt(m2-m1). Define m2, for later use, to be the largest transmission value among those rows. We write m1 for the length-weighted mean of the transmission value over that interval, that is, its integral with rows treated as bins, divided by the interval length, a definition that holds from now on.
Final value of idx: 0.41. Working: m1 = 1.54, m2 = 1.715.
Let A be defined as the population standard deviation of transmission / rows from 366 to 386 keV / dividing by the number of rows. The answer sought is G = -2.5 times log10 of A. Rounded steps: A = 0.03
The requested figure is 3.8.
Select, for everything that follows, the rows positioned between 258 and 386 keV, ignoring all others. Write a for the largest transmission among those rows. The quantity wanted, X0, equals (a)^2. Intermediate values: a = 1.715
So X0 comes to 2.9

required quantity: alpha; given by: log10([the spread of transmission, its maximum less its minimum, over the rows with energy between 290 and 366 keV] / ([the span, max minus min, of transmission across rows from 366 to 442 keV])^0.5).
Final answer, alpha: -0.22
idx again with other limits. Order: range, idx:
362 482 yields 0.43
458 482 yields 0.27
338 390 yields 0.35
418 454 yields 0.42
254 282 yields 0.32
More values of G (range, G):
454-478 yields 3.0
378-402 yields 3.6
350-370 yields 3.2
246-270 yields 3.0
